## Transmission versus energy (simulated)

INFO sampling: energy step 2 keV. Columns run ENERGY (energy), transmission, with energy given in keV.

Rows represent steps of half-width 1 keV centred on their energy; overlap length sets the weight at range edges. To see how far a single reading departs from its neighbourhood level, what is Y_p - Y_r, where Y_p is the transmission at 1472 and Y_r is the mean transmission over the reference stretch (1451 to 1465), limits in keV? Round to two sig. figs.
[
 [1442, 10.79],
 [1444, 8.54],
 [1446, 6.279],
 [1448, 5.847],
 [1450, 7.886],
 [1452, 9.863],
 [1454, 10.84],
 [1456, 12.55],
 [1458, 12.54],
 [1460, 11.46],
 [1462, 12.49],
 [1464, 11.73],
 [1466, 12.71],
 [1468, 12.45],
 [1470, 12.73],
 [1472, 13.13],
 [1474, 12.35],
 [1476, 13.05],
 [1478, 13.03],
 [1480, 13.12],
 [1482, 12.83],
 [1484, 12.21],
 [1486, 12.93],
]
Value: 1.5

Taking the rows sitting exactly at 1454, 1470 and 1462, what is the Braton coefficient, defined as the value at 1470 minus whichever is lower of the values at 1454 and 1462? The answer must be 1.9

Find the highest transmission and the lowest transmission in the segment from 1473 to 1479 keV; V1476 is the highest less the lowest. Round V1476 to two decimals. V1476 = 0.70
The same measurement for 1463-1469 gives 0.98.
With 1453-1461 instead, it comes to 1.71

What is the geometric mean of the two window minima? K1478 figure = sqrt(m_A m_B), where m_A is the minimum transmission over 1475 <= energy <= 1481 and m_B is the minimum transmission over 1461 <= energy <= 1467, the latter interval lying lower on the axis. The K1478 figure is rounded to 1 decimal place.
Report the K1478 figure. 12.4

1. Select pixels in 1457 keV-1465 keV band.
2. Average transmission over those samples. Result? 12.1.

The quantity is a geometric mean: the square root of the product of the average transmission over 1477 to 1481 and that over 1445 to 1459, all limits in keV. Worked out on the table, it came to 11.1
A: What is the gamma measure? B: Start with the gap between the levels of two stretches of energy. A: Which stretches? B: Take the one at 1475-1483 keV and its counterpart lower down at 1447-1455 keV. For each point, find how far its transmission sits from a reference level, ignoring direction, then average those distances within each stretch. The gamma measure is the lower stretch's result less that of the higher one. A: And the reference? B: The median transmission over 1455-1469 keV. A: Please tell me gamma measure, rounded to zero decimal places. 3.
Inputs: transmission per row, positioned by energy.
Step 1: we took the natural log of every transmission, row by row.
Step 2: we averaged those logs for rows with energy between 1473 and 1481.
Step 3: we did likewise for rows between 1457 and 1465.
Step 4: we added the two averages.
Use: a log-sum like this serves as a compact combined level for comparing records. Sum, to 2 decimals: 5.04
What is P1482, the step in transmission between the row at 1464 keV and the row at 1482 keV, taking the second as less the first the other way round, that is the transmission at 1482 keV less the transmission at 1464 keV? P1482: 1.1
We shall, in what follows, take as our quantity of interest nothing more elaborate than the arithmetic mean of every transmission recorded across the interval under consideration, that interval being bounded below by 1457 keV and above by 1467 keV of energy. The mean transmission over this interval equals 12.2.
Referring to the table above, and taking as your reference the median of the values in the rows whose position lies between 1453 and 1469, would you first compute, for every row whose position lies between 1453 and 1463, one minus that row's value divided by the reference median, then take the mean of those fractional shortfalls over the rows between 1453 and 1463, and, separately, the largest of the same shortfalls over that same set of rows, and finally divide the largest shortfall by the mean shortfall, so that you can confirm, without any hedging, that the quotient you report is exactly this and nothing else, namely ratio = 3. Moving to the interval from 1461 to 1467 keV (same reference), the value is 5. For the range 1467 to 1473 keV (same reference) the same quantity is 0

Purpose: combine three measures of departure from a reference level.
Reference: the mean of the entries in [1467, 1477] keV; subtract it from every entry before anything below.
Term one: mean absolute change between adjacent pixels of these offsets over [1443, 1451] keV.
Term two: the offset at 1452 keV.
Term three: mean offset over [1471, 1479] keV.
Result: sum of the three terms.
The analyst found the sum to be -1.2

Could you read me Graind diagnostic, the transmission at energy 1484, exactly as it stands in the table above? 12.21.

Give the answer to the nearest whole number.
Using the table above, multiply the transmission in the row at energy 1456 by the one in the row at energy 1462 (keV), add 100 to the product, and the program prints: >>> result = 257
